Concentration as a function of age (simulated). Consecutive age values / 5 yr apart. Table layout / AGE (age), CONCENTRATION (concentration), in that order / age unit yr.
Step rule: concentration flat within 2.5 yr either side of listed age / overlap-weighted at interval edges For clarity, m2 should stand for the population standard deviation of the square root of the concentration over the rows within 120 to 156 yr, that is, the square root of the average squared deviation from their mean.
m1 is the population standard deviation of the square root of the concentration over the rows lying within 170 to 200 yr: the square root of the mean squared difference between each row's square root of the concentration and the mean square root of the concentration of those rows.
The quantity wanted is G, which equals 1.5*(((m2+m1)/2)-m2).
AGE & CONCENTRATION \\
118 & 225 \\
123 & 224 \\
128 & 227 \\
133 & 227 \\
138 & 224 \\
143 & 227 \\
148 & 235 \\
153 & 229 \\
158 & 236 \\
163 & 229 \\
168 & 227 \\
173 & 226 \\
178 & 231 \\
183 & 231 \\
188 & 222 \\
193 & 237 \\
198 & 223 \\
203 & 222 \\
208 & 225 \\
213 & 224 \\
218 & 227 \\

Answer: 0.044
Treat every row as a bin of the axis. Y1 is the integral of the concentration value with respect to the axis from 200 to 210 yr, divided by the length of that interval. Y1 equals 223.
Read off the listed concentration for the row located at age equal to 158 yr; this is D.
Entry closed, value 236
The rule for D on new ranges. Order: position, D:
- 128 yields 227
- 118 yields 225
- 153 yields 229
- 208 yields 225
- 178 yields 231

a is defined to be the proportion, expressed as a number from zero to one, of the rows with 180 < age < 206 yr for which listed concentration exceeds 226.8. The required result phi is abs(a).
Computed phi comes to 0.40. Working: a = 0.40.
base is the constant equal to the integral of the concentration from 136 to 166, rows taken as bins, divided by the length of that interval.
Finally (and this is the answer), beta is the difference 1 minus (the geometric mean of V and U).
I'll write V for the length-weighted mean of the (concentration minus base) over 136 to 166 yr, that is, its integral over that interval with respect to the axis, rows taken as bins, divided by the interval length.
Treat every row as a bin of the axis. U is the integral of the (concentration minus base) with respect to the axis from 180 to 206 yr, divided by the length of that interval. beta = 1.0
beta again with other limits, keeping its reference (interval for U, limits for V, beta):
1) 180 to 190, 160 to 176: -1.7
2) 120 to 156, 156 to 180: 0.0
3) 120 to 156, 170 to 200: -1.0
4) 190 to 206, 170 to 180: -1.3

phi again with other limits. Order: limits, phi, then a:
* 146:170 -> 1.00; 1.00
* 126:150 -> 0.80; 0.80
